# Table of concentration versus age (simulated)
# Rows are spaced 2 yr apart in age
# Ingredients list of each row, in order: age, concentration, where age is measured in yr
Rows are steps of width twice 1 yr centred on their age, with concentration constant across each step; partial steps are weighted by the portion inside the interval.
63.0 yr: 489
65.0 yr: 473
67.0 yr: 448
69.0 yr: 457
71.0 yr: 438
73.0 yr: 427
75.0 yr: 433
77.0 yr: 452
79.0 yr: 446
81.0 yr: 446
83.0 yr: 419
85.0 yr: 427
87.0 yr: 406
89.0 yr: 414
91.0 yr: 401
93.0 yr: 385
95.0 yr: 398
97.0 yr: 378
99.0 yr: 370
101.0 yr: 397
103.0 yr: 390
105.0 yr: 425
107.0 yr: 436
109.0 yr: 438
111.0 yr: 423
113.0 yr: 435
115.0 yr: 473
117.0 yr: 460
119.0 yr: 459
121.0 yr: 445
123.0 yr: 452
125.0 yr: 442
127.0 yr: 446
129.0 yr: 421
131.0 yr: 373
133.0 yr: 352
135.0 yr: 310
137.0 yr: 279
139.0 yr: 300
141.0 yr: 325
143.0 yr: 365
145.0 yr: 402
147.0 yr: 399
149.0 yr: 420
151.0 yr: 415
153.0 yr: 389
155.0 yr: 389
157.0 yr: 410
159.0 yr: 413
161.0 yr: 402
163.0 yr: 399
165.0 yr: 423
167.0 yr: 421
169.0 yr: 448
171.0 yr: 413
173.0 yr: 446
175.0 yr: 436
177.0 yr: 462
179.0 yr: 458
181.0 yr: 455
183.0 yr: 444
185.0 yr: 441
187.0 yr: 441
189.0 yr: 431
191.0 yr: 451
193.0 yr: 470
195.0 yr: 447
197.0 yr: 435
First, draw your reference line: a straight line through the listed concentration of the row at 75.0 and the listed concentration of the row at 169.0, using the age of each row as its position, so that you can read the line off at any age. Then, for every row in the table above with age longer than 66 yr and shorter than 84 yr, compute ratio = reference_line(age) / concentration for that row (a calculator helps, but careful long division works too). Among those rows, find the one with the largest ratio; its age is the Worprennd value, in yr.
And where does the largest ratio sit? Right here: 83.0 yr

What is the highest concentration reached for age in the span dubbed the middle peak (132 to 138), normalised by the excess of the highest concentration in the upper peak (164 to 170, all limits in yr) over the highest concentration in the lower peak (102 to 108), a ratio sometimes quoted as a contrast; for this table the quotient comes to 29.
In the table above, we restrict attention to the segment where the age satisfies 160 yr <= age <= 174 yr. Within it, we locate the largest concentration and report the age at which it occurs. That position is 169.0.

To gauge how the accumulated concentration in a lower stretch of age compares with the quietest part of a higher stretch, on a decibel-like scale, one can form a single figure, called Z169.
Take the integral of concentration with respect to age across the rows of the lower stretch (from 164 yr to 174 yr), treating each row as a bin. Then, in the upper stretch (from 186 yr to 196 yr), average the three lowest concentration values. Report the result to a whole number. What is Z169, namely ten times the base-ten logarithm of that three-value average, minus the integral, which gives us -4276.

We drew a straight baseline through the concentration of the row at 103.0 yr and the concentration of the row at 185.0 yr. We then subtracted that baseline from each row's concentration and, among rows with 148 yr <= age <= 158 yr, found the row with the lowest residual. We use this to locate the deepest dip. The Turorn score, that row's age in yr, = 155.0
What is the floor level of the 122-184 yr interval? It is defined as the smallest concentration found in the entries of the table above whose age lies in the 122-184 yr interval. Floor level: 279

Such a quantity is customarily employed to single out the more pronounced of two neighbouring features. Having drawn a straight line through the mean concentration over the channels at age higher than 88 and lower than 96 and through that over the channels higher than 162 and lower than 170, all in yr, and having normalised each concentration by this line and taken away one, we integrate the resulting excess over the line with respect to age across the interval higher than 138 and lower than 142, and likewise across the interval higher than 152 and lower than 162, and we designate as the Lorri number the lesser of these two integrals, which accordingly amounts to -1.0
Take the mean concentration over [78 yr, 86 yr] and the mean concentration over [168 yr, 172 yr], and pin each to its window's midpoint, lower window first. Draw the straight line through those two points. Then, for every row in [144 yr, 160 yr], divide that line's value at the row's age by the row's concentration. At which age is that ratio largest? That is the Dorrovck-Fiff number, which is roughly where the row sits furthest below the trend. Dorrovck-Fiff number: 153.0 yr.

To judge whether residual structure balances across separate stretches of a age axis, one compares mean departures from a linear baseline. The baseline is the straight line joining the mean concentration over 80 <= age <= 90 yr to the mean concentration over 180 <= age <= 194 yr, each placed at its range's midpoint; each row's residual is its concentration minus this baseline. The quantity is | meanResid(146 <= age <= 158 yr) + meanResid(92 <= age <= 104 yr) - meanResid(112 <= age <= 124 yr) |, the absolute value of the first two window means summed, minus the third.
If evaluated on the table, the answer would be 98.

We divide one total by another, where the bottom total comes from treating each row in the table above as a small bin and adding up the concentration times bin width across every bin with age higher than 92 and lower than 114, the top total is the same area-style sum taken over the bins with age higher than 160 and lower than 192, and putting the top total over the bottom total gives 1.6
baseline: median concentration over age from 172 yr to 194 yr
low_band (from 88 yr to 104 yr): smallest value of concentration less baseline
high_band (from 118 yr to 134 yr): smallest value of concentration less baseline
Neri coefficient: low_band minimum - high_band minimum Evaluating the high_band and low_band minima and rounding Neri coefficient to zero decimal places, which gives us 18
